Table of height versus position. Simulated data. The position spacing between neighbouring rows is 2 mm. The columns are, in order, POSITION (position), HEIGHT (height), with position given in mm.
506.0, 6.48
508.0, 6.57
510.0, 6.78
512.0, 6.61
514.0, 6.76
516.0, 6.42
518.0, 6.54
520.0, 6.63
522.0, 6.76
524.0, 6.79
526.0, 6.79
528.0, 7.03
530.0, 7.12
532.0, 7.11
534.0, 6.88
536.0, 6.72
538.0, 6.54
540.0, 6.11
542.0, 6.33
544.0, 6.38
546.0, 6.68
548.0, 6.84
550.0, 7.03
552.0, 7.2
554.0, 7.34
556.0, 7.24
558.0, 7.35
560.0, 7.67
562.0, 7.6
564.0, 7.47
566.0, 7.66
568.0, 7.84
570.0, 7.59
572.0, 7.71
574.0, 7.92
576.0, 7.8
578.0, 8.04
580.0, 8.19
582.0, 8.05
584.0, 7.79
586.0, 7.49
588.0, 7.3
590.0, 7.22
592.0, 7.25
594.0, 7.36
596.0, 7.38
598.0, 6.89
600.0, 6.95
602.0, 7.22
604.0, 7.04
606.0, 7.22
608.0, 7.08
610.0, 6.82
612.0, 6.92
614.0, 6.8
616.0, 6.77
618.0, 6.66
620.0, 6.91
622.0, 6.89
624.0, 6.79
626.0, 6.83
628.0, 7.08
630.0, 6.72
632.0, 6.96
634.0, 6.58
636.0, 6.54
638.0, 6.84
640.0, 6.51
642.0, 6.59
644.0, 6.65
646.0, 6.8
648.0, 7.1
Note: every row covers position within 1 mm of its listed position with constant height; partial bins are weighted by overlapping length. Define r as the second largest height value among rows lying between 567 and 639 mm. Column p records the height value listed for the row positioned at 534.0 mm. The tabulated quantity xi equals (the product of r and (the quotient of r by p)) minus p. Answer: 2.5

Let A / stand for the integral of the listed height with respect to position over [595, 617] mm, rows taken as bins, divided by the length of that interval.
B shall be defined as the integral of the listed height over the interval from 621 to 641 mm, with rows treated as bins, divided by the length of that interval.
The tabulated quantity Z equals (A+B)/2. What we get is 6.89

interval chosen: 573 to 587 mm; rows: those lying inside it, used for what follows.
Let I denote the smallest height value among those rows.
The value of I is 7.49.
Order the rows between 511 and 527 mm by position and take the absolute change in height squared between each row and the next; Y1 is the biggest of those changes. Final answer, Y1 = 4.48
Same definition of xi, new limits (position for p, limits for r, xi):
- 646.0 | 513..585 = 2.7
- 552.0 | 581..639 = 1.2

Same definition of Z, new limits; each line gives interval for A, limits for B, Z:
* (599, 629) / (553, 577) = 7.27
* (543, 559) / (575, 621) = 7.14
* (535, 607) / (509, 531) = 7.02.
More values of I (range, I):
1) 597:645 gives 6.51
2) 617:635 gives 6.58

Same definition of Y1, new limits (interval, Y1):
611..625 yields 3.39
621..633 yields 4.97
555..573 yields 4.81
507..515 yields 2.80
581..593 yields 4.58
